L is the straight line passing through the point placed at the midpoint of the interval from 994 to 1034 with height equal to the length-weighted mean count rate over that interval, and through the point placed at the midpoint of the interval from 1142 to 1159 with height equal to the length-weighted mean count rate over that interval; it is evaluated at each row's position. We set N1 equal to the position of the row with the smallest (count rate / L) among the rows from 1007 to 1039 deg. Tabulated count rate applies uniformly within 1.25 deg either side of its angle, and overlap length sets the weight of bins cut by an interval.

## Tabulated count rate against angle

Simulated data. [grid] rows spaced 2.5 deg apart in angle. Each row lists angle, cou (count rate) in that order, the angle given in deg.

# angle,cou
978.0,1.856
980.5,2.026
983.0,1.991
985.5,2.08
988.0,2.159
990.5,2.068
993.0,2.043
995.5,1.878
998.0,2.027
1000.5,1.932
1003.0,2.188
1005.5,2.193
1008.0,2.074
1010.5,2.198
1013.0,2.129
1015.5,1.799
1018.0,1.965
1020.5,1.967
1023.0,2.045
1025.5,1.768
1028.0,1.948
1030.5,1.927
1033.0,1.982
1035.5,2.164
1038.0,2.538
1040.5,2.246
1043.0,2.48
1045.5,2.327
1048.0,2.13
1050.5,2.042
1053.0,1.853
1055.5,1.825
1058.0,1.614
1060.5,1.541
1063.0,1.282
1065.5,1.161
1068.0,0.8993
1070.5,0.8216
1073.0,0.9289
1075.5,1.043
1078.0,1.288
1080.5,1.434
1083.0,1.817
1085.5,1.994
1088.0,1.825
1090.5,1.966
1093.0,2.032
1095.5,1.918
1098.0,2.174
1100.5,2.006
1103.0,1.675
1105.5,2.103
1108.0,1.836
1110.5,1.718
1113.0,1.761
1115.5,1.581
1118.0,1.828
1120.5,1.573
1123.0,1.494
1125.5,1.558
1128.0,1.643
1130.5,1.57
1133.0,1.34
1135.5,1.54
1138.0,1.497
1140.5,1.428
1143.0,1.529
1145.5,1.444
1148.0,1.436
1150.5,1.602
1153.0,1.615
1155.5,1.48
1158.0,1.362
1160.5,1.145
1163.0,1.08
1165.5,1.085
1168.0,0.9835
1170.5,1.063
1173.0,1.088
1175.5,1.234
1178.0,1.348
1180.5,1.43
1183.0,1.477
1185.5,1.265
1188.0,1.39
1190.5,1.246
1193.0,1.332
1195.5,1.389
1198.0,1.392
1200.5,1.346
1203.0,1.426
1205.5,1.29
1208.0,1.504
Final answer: 1015.5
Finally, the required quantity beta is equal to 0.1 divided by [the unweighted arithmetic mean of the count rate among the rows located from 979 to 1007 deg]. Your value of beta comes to 0.049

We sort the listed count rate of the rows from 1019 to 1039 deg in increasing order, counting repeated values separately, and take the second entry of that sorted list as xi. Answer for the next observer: 1.927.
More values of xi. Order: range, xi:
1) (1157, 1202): 1.063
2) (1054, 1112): 0.8993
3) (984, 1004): 1.932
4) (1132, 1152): 1.428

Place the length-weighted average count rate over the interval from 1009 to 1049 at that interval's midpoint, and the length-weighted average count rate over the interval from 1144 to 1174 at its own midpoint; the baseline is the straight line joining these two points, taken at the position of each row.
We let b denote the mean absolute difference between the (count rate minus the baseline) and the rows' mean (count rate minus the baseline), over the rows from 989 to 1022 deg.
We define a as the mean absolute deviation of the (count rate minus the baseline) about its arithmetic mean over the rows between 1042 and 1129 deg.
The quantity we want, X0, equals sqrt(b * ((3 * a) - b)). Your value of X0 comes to 0.32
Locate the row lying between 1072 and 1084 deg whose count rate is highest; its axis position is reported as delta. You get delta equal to 1083.0 deg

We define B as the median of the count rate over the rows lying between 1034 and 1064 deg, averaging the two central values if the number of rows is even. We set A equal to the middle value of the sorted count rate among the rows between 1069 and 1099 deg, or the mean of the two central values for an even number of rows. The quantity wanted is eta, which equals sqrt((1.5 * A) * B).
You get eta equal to 2.4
